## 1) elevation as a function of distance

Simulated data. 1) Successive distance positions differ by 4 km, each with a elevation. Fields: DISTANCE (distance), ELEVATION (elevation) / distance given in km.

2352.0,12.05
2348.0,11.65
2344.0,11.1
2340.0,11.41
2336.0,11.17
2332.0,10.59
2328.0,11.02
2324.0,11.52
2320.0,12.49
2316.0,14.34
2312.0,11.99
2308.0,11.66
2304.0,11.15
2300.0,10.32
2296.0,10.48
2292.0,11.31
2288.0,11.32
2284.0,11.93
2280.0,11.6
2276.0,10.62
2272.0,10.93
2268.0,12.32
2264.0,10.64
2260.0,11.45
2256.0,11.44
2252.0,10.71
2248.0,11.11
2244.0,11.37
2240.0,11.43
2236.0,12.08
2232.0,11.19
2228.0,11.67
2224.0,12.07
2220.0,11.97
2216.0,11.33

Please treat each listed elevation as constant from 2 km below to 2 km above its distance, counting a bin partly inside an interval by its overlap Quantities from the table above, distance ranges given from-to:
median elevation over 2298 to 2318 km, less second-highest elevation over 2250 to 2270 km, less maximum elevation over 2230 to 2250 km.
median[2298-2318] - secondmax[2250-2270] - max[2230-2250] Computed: -11.9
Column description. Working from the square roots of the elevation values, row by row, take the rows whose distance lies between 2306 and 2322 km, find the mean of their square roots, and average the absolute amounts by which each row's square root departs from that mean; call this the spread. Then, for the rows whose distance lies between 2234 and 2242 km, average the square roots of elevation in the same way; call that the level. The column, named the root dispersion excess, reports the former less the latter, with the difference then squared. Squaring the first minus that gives 11.0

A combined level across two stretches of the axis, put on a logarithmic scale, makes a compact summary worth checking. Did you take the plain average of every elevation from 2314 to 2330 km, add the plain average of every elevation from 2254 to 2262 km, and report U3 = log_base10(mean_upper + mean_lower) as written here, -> 1.376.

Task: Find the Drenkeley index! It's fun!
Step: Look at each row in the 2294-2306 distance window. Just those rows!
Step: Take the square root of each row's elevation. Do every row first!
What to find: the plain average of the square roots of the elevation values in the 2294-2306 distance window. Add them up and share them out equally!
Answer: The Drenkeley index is 3.26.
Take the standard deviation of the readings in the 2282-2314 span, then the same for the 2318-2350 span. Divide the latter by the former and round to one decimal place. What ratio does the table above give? 0.9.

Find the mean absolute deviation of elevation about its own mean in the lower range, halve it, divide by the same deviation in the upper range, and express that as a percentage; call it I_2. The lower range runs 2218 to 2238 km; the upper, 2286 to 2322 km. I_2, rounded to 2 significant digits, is 17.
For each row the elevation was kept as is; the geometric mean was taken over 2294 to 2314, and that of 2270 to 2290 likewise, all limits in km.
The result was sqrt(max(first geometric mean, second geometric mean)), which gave 3.36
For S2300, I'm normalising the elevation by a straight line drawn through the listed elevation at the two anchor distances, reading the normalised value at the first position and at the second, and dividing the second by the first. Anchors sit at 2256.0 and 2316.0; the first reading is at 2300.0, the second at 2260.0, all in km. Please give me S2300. 1.29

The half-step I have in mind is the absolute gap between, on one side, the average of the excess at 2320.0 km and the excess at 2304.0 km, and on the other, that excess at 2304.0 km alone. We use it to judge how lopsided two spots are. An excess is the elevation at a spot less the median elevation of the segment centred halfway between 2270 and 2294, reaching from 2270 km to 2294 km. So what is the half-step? 0.7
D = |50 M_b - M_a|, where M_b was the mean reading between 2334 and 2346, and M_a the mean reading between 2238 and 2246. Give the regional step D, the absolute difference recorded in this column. 550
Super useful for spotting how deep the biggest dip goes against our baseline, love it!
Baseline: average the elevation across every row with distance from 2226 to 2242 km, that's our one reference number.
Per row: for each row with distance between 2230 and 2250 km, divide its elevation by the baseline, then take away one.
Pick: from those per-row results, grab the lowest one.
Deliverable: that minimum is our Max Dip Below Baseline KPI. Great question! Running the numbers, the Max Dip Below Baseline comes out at -0.042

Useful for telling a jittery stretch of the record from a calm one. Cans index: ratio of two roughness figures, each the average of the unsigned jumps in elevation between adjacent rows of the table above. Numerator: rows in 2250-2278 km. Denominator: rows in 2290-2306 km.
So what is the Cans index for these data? 1.4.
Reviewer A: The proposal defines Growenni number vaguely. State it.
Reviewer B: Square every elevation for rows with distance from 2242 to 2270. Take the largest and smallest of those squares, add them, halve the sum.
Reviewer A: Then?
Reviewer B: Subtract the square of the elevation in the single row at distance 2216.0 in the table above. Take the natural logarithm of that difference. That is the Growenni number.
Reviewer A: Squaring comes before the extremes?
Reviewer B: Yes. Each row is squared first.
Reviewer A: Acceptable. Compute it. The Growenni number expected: 1.4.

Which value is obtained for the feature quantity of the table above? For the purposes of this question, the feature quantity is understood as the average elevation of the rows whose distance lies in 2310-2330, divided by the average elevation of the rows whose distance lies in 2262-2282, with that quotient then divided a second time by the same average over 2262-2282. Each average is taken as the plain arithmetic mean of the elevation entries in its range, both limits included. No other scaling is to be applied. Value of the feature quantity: 0.0974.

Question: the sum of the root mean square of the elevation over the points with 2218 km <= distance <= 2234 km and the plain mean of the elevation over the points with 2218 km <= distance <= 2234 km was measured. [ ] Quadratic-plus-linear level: 23.5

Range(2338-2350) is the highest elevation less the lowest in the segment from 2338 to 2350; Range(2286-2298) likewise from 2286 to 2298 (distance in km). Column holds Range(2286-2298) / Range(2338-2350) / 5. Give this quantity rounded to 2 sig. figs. 0.31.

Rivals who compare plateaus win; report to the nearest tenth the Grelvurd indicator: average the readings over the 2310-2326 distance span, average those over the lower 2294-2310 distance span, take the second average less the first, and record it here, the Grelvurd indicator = -1.7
